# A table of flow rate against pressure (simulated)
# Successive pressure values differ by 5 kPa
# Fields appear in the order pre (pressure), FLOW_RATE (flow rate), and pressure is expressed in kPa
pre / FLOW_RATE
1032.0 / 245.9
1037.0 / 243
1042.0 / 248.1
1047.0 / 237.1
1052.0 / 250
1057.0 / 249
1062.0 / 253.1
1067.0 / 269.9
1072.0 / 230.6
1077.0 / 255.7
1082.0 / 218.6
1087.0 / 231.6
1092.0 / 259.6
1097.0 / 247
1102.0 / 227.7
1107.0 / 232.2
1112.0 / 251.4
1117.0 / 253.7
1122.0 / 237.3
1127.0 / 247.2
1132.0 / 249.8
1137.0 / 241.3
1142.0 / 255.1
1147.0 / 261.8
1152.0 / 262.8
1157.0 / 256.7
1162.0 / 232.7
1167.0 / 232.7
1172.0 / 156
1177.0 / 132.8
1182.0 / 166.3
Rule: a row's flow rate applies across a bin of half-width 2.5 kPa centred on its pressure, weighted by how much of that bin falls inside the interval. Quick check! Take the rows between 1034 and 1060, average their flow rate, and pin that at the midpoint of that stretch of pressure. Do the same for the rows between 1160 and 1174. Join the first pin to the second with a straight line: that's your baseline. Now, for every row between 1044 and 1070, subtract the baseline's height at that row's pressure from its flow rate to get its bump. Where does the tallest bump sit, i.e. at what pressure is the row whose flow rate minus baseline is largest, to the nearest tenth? 1067.0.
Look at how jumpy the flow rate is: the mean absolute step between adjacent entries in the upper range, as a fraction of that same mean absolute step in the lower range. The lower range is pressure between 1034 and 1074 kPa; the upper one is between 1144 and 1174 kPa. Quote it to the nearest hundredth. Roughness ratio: 1.67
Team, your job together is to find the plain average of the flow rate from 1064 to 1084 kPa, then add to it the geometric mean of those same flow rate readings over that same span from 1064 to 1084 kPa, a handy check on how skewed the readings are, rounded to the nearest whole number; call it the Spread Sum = 487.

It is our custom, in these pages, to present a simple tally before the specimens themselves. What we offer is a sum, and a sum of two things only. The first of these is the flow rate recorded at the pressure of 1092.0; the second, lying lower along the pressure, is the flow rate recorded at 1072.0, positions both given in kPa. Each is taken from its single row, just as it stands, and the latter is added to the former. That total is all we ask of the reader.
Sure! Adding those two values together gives 490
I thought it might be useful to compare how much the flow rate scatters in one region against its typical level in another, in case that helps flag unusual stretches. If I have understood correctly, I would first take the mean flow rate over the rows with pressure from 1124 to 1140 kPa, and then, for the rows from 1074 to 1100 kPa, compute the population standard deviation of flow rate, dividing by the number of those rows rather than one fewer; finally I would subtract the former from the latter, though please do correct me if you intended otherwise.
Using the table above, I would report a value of -231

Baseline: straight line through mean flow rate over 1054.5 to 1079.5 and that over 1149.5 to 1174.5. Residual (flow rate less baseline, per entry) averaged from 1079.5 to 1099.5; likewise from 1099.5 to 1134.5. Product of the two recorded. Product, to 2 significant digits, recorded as -24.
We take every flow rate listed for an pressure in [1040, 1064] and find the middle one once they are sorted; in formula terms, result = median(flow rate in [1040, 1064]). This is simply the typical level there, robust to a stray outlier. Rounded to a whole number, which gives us 249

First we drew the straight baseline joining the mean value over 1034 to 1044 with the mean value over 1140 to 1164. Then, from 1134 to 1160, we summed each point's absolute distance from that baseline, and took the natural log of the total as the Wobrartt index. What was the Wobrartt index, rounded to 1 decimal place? 3.5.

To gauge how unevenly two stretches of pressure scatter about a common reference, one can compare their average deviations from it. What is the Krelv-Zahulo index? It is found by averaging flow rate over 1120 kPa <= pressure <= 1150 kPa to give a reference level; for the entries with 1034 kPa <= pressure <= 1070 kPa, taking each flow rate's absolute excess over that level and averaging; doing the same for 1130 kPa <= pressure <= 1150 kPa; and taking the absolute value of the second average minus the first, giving 1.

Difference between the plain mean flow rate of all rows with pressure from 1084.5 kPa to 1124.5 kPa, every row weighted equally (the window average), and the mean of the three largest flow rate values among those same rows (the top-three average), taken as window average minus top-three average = -12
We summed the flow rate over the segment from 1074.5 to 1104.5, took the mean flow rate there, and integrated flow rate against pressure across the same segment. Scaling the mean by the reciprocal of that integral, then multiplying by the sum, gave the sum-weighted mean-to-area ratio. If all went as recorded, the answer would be 48.0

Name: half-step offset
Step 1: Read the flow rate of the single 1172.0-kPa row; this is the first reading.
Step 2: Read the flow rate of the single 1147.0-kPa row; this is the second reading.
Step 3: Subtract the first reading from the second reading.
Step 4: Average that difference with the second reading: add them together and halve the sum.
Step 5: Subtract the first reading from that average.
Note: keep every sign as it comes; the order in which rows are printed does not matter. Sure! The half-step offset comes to 28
